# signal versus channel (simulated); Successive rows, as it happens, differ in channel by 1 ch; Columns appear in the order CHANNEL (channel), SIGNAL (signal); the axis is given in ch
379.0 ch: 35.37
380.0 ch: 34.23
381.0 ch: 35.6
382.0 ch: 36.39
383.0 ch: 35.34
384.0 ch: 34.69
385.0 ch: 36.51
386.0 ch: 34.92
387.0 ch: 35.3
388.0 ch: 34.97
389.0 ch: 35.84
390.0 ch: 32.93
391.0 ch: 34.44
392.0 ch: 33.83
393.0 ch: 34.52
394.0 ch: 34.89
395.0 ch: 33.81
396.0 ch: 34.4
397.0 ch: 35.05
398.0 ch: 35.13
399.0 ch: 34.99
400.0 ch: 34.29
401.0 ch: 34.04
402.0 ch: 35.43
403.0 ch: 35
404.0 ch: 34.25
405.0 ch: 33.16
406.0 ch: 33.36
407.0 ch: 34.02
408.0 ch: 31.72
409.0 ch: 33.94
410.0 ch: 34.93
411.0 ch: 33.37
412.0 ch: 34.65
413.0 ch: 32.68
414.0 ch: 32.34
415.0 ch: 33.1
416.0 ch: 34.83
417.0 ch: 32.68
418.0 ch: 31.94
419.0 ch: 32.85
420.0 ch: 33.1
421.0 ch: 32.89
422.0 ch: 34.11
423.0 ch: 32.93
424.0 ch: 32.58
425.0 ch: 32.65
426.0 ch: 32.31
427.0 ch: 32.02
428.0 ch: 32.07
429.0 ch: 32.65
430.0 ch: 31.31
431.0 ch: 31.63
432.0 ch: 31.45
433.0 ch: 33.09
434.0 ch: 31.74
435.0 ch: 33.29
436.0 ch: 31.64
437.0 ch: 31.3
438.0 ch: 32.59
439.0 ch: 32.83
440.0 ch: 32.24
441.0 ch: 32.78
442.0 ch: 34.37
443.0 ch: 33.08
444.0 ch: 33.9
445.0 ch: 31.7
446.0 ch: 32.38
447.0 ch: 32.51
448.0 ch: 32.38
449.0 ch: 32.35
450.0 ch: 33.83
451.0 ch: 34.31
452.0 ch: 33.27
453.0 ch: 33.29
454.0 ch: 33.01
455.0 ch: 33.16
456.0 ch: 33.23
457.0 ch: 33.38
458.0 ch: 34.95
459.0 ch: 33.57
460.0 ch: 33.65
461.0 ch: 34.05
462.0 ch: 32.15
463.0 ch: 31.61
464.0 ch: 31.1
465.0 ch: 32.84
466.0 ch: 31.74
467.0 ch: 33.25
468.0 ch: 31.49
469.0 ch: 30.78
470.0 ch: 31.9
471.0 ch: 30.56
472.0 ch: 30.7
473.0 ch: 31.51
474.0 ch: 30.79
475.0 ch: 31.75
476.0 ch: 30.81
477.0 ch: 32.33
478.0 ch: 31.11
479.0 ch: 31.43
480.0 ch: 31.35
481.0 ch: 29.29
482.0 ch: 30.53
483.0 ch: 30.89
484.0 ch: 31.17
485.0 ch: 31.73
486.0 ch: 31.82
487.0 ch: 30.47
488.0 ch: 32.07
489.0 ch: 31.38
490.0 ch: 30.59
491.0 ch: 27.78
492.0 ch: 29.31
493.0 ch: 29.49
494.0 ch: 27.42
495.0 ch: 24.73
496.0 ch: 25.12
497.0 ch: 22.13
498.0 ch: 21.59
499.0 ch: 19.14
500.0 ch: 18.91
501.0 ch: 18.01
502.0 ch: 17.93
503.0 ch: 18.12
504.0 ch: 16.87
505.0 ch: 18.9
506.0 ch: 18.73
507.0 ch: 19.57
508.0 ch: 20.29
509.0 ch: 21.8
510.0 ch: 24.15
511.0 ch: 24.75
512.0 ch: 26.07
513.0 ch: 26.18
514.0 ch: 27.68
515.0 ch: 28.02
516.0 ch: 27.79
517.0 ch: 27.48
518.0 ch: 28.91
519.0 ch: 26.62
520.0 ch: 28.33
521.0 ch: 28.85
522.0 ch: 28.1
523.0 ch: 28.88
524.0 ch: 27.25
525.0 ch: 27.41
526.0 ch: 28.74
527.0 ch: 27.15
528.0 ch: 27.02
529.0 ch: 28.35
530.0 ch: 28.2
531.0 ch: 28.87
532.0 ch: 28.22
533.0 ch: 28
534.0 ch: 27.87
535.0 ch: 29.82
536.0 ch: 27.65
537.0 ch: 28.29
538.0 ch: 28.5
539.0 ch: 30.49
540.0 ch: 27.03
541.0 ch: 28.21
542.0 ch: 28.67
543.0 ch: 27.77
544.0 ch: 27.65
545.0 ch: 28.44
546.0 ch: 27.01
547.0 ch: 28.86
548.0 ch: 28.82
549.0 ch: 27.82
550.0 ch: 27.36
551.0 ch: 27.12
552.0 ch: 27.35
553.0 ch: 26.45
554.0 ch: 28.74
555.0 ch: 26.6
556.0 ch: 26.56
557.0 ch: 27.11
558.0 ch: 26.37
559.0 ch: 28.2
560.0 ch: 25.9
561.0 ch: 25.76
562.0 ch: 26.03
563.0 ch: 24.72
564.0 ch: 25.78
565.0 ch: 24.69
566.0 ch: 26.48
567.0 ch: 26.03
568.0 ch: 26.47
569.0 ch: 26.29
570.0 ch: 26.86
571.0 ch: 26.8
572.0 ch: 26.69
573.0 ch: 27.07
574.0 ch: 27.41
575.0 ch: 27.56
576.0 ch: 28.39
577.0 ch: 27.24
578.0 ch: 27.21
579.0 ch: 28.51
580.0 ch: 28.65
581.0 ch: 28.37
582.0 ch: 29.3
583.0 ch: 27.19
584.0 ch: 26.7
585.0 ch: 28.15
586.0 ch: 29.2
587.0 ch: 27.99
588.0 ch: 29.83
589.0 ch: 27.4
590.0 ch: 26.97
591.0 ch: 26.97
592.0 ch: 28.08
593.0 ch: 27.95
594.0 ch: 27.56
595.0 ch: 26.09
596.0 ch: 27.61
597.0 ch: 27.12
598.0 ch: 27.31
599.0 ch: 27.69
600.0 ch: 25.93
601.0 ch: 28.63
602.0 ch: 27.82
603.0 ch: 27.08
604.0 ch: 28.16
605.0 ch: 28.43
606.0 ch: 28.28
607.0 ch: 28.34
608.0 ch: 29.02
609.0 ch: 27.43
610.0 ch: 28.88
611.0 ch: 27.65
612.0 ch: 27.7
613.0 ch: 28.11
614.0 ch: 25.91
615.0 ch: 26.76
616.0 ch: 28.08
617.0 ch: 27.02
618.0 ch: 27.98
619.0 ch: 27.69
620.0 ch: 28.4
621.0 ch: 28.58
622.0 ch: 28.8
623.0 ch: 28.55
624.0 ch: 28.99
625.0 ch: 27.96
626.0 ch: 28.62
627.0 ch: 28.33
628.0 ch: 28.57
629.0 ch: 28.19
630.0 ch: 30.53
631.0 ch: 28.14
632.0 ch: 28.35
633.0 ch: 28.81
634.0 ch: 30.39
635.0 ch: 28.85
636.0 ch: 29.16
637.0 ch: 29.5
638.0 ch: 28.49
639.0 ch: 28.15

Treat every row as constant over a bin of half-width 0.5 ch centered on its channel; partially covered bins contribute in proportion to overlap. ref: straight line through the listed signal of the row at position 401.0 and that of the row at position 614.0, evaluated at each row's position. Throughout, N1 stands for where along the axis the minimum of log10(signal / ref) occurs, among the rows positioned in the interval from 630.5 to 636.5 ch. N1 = 631.0 ch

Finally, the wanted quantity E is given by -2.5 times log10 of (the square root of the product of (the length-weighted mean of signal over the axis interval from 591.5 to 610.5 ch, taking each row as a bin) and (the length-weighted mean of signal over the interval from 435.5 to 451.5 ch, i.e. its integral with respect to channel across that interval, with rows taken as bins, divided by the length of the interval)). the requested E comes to -3.70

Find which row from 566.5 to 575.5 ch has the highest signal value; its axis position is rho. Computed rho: 575.0 ch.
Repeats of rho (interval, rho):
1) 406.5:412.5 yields 410.0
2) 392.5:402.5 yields 402.0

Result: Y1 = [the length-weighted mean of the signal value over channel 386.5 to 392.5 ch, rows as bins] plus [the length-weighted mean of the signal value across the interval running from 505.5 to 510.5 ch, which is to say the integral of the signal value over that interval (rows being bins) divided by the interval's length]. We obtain 55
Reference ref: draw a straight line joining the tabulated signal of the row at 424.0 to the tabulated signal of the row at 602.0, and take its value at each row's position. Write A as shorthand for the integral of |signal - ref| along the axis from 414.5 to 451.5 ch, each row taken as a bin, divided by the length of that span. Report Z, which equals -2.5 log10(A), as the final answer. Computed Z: 0.33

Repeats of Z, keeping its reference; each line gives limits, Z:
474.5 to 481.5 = 0.49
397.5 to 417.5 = -0.09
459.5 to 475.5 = 0.24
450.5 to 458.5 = -0.64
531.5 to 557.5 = -0.45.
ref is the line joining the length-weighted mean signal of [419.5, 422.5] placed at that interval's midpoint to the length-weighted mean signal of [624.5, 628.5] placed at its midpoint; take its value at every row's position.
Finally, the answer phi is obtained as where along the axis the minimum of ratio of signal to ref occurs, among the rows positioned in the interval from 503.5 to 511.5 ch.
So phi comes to 504.0 ch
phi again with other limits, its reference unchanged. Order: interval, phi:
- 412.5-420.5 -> 418.0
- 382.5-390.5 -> 390.0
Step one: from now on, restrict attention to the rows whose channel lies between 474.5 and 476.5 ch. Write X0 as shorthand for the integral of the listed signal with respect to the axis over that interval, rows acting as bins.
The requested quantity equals 62.6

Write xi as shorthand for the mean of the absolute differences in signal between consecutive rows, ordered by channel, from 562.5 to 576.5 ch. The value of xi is 0.57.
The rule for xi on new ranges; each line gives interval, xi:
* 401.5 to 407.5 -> 0.63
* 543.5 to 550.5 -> 0.93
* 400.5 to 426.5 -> 1.00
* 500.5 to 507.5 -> 0.76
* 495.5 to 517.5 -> 0.98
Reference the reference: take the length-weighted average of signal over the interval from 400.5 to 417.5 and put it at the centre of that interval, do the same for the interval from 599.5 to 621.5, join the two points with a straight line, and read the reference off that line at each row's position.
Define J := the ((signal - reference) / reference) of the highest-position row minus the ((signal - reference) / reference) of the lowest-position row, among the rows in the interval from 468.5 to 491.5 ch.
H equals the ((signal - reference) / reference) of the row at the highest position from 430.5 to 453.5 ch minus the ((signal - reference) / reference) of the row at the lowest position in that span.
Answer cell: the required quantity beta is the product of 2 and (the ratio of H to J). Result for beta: -2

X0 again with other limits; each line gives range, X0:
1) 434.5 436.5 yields 64.9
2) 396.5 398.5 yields 70.2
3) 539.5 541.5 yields 55.2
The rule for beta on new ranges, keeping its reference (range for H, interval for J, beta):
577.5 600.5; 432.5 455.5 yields -2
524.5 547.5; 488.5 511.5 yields -1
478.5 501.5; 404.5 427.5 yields 54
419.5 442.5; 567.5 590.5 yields 3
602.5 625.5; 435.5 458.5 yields 1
